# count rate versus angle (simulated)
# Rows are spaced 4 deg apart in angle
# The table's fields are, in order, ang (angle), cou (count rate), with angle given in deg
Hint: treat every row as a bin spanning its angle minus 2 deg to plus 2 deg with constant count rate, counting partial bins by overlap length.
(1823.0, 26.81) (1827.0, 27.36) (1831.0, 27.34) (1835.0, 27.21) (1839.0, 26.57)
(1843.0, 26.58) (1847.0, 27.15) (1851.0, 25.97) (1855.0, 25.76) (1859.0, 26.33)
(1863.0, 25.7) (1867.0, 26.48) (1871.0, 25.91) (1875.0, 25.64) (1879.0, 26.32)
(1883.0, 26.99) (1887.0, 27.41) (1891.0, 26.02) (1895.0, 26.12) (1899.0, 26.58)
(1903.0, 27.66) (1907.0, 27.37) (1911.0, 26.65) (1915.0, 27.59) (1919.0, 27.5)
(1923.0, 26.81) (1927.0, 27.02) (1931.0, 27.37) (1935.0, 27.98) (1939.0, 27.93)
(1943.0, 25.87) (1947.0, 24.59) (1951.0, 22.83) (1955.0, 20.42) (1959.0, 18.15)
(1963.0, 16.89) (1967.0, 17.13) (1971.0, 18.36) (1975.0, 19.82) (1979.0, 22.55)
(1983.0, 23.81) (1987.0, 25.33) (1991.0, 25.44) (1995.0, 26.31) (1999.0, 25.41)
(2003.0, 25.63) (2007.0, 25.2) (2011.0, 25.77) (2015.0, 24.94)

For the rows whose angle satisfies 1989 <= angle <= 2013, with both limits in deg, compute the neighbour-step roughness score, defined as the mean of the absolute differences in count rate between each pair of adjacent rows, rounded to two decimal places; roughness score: 0.60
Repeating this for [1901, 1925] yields 0.55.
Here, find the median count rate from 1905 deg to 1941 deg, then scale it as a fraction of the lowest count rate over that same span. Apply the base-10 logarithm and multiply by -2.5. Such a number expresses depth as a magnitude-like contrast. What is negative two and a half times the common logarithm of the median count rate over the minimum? -0.029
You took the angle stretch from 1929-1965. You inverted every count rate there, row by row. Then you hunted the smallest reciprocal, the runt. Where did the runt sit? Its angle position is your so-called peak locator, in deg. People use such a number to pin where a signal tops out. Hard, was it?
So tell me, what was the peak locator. 1935.0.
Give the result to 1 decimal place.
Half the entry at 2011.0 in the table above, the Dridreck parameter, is 12.9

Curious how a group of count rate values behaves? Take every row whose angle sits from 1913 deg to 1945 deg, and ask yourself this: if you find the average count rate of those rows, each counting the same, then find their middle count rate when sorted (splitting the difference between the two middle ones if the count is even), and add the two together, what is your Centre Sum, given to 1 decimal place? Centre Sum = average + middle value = 54.7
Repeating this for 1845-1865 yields 52.2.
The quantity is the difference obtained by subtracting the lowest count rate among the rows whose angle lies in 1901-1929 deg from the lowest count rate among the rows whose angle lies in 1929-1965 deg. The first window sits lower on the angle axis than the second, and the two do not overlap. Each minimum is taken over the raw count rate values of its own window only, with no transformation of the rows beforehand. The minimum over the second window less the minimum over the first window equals -9.8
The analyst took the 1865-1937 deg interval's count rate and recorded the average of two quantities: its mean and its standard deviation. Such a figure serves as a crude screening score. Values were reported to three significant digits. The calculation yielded 13.8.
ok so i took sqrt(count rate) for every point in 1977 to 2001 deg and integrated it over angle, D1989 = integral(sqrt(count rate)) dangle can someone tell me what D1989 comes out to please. 120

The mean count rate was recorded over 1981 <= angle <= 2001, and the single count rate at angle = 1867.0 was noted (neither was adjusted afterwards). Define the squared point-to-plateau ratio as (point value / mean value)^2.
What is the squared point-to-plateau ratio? 1.10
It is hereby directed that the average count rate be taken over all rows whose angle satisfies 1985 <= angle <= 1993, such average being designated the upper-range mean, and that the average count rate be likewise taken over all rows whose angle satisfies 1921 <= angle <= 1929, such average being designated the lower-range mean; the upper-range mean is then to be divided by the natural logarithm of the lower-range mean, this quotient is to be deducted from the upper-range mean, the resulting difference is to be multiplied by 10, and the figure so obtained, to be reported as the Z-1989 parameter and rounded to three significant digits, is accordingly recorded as 177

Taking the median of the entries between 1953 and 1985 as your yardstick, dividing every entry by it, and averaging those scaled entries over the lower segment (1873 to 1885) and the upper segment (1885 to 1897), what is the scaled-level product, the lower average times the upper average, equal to 1.9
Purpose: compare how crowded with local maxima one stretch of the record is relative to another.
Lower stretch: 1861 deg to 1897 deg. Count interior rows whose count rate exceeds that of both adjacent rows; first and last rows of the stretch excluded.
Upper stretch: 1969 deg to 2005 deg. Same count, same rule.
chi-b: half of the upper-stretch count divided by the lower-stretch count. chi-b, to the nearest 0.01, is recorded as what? 0.25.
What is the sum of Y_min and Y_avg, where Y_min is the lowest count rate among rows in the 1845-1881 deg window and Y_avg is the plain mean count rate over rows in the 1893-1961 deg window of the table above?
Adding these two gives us 51.4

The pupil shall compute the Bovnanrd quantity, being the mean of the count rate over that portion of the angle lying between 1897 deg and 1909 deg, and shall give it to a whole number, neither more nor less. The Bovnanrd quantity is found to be 27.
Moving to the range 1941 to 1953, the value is 24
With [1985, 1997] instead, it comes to 26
